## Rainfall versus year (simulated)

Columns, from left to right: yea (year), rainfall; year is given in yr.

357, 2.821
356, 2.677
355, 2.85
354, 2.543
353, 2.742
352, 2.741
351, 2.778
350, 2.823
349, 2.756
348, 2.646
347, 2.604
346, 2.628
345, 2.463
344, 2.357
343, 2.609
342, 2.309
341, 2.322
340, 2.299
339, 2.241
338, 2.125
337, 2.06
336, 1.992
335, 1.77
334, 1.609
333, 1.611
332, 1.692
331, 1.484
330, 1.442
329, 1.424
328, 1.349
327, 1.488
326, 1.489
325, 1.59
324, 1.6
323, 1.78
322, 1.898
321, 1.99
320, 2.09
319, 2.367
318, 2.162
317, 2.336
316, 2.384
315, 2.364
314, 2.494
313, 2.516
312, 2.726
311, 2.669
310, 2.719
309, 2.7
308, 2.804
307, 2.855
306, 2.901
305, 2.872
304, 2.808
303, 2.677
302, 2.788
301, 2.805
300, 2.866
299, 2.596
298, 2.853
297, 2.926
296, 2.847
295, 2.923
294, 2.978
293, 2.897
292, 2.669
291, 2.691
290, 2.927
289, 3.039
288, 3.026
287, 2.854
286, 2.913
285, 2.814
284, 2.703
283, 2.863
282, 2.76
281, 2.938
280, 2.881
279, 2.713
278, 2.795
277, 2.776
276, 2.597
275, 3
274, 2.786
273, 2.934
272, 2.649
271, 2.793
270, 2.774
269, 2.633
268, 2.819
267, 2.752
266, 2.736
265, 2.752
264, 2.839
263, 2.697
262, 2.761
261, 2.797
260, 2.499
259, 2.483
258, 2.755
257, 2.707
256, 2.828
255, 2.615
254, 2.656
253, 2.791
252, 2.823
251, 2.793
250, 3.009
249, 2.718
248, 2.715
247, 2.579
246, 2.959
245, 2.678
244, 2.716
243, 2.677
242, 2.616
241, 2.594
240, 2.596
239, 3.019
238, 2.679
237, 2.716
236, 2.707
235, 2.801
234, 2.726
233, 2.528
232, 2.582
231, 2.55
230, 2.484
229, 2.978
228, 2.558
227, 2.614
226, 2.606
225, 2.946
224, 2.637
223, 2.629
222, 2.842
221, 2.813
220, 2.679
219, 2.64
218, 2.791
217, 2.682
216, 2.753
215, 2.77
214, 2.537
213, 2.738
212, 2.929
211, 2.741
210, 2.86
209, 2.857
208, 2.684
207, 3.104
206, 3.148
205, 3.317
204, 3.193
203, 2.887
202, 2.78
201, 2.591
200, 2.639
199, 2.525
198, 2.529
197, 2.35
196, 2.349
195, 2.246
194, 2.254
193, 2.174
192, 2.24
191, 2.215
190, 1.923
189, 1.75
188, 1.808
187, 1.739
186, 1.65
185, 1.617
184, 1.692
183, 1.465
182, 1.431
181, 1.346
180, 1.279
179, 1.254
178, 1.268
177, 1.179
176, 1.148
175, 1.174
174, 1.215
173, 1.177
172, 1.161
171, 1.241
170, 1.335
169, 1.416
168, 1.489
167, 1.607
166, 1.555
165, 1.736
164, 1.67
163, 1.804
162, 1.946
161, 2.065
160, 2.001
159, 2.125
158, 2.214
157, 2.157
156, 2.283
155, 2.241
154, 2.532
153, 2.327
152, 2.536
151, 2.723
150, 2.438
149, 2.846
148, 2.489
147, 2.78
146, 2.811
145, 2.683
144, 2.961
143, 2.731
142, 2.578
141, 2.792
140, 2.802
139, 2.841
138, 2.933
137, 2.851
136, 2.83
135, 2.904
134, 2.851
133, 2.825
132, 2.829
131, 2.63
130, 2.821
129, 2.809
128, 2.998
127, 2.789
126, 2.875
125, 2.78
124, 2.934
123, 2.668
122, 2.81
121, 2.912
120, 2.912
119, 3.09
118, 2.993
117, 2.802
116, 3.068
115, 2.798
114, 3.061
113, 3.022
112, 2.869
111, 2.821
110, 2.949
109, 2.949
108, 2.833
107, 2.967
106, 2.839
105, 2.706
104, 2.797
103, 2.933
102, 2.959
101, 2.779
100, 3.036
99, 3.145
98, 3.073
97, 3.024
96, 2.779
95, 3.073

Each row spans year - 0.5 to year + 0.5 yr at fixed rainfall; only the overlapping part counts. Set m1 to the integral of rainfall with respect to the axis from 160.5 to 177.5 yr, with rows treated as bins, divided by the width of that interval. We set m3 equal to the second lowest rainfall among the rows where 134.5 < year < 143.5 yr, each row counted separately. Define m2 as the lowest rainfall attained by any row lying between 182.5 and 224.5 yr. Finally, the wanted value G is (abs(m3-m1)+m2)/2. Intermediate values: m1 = 1.5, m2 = 1.465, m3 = 2.731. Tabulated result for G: 1.4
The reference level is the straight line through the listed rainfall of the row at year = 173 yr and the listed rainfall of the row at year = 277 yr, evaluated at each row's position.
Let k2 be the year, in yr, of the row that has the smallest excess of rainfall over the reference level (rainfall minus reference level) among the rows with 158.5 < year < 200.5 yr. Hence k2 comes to 176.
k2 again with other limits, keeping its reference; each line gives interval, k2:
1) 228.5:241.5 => 241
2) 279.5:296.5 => 292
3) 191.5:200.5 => 193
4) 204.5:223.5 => 223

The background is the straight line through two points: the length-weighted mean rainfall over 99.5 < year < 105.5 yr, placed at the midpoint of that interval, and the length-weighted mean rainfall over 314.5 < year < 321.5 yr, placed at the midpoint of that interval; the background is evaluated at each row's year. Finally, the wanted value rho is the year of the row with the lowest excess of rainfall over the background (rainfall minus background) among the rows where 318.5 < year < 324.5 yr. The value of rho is 324 yr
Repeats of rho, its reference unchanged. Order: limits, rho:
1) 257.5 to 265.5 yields 259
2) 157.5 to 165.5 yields 164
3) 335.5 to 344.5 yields 336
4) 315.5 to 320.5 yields 320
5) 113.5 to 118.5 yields 115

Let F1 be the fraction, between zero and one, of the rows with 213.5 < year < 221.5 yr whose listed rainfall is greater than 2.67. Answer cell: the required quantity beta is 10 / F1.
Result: 13.3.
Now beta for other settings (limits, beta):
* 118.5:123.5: 12.5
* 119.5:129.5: 11.1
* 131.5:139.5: 10.0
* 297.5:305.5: 11.4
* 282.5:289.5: 10.0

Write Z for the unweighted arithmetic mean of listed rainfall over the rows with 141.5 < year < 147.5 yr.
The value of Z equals 2.76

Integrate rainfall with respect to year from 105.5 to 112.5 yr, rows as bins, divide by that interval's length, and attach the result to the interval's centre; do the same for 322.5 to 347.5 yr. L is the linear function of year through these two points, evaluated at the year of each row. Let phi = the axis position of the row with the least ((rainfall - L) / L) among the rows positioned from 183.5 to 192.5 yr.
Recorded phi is 185 yr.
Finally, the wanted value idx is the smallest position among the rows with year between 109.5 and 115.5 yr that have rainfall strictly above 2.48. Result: 110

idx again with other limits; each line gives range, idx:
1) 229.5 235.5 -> 230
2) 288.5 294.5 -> 289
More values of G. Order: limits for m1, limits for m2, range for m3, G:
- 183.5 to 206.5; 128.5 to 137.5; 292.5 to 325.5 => 1.7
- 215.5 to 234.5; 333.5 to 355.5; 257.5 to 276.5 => 0.9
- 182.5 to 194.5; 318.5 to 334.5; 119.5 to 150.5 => 1.0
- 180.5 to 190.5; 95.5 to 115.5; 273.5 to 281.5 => 1.9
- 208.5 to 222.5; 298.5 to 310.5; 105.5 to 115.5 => 1.3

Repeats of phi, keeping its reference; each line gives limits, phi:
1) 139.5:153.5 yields 153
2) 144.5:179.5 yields 176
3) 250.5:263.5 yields 259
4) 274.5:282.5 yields 276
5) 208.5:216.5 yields 214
